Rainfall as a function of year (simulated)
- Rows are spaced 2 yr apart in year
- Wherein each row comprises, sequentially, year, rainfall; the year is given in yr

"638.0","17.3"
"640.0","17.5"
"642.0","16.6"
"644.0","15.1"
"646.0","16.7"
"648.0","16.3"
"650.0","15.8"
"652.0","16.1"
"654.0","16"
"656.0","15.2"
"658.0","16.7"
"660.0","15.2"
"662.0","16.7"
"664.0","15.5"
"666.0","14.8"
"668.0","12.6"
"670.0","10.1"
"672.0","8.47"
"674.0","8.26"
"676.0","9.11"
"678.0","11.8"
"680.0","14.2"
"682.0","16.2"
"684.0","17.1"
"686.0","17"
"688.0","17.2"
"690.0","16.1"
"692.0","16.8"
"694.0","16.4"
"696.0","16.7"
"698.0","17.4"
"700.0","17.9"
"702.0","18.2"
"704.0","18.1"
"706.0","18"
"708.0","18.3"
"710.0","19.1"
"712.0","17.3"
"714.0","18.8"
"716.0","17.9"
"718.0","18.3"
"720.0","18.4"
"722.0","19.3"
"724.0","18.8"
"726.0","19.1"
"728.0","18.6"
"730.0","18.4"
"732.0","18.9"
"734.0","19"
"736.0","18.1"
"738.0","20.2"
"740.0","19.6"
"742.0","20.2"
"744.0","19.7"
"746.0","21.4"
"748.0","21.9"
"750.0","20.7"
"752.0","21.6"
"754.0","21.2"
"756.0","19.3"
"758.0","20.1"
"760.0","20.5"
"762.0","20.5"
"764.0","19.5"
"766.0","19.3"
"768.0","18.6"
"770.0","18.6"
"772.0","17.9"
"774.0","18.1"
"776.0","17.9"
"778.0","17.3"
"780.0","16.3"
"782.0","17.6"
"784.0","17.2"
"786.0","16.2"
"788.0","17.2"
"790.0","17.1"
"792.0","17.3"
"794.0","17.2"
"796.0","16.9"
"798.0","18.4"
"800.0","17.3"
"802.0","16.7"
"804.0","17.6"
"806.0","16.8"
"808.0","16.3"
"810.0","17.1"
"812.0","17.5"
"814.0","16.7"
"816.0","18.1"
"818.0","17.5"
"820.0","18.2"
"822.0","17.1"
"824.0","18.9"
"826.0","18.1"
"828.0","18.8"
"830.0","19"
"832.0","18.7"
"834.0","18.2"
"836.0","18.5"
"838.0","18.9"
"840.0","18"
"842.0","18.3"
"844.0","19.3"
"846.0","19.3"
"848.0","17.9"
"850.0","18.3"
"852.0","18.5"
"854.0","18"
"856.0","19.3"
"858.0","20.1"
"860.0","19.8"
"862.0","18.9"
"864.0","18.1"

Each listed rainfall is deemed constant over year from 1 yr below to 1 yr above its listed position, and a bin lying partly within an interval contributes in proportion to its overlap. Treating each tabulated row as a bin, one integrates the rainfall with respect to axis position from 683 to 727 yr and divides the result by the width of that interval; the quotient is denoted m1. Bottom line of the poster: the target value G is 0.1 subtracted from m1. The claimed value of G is 17.7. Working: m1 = 17.8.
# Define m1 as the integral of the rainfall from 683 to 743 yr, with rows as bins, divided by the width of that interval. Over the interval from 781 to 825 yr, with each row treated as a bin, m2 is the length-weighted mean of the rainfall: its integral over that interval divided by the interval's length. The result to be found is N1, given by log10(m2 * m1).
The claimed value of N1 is 2.50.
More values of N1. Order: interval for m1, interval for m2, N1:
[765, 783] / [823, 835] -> 2.52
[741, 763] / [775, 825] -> 2.55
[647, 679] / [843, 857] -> 2.41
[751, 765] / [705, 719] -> 2.57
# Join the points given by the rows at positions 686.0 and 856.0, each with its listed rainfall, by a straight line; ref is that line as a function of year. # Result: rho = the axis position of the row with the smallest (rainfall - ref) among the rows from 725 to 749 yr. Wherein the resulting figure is 736.0 yr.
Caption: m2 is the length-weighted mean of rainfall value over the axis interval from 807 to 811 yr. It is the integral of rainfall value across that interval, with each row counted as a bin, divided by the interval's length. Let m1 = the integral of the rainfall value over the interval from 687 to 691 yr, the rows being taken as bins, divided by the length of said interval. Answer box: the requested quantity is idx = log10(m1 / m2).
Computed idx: 0.00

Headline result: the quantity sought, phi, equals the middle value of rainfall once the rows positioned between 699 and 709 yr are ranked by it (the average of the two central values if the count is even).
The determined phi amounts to 18.1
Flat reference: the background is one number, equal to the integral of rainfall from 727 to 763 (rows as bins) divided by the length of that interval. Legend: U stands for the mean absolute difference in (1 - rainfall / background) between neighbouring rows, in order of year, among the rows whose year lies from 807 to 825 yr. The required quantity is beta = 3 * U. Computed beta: 0.143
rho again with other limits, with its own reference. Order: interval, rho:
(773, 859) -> 808.0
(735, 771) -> 736.0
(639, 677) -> 674.0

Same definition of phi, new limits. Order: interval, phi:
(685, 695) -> 16.8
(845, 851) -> 18.3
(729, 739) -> 18.9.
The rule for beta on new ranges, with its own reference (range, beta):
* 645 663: 0.124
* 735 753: 0.152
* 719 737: 0.073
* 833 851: 0.088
